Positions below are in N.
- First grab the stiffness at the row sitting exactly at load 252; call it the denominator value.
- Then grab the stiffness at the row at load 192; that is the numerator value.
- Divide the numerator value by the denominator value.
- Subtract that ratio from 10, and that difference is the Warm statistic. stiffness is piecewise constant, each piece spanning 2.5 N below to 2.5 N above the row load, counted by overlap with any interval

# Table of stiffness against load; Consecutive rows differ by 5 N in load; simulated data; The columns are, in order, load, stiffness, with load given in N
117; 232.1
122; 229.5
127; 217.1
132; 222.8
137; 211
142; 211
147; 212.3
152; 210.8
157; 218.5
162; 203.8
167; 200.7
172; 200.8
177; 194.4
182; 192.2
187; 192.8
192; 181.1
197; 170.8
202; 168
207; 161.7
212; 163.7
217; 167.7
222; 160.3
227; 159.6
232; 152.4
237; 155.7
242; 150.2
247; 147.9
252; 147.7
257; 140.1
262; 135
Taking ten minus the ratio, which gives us 8.77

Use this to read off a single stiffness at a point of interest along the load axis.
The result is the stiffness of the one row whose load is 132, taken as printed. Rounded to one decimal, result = 222.8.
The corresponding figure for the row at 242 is 150.2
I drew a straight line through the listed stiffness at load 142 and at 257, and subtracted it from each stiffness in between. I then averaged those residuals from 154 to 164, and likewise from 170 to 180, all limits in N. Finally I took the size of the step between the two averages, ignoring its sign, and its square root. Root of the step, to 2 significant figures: 2.1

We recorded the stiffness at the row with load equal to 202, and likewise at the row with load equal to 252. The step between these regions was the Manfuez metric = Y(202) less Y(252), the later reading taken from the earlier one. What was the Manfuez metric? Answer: 20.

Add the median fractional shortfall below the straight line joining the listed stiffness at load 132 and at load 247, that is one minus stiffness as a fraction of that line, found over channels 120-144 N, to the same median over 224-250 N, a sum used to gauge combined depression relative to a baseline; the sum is 0.03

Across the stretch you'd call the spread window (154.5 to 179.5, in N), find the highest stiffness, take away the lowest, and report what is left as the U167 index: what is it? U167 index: 24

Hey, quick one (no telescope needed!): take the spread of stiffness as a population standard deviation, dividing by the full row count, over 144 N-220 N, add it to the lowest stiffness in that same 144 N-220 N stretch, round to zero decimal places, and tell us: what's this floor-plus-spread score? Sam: 180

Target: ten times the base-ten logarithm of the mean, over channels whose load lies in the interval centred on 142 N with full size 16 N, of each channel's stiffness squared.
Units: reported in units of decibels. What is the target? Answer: 46.5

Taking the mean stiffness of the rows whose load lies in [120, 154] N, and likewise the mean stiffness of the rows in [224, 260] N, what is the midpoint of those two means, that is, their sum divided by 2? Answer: 183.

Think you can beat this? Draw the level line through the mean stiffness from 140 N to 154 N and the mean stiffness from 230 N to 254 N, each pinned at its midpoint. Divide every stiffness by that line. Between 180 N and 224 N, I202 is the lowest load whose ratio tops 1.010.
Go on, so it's 182 N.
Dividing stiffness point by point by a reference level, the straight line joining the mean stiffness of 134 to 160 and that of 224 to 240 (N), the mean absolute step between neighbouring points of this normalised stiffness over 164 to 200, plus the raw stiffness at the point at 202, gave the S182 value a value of 168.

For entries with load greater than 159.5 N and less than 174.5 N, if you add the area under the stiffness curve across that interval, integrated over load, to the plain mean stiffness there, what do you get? 3228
